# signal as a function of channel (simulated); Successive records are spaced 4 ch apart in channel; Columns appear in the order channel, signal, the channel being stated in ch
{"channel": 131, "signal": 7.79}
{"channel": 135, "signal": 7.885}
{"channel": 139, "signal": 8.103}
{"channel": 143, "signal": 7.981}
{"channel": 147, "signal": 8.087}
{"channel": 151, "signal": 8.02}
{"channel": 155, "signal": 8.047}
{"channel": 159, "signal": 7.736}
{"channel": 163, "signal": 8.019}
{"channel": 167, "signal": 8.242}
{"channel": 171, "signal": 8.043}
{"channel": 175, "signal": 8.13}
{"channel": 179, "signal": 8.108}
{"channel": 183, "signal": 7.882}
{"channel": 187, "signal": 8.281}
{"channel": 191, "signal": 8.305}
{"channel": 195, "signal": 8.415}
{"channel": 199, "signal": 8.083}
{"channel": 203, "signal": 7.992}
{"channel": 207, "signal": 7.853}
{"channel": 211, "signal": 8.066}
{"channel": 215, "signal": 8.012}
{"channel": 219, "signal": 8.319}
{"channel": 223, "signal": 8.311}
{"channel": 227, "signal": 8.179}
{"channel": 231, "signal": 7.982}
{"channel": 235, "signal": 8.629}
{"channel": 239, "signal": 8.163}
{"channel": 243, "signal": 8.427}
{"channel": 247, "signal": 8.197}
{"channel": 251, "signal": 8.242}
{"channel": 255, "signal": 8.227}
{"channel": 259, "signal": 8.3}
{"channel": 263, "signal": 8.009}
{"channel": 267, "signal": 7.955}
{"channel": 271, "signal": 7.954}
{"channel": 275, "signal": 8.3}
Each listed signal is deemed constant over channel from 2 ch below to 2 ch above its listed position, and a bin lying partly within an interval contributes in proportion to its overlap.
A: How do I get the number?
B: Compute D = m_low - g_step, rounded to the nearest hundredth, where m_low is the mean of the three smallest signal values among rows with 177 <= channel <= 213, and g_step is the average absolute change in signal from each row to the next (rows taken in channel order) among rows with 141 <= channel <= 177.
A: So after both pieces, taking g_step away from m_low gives 7.75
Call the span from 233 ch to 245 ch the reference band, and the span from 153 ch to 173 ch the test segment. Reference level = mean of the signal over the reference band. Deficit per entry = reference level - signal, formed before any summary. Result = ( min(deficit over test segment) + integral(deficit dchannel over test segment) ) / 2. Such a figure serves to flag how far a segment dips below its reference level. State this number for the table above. 4.0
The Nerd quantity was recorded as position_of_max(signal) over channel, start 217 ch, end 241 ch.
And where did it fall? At 235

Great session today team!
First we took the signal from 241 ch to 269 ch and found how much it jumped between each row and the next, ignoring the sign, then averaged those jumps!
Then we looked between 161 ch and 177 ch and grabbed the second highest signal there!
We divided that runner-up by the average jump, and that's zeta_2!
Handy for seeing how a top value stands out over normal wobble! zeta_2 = 69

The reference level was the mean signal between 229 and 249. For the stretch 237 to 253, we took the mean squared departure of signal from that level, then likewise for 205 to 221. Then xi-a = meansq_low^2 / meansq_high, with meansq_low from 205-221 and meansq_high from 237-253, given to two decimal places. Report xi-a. 0.52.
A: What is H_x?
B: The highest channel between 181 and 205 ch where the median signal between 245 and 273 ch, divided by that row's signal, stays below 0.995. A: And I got 195 ch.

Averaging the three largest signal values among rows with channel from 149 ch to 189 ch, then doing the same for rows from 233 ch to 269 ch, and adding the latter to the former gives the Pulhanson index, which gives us 16.67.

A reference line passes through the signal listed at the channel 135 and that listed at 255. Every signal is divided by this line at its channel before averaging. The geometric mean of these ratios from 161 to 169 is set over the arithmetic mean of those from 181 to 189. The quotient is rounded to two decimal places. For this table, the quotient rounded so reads 1.01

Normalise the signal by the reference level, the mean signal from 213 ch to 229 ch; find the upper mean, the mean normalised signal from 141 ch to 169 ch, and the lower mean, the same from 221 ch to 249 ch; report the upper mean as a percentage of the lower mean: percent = 97.0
